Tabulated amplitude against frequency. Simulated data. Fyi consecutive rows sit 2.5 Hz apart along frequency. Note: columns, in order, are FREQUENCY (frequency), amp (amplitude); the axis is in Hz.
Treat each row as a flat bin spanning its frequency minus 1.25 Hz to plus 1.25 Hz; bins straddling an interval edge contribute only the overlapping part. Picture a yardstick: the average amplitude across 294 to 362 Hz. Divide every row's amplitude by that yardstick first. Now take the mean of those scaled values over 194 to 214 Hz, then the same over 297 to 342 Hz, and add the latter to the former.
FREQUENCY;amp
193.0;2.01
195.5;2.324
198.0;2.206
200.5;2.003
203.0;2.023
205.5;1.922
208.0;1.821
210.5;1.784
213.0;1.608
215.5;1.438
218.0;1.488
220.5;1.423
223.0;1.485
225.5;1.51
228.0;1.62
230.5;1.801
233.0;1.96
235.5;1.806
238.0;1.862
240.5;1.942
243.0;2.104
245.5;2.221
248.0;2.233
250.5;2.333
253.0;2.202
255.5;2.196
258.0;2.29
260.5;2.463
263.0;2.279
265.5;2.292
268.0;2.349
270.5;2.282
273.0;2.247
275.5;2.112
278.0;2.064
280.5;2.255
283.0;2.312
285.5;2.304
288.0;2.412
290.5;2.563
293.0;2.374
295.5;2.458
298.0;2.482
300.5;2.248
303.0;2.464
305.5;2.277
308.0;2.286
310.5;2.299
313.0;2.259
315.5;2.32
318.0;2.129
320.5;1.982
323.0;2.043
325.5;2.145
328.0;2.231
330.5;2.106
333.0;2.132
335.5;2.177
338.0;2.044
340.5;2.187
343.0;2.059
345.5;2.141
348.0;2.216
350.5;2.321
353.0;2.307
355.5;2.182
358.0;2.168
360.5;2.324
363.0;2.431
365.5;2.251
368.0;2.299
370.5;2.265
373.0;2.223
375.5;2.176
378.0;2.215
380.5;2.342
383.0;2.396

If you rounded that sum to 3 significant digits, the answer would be 1.88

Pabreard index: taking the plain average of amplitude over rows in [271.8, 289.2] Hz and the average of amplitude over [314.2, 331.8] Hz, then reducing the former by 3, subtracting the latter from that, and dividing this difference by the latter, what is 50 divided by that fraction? -37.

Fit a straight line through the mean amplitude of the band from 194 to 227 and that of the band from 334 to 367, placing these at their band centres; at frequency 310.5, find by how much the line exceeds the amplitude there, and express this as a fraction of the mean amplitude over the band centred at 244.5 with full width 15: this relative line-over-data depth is -0.10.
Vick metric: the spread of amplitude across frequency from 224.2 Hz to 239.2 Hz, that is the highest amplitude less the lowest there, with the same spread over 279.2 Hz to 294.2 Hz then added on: 0.76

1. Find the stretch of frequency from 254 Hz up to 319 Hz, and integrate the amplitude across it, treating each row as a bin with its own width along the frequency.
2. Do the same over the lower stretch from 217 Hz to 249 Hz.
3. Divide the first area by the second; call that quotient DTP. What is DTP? 2.6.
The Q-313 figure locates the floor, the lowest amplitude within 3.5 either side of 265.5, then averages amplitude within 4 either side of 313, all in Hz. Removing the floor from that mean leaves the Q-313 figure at 0.0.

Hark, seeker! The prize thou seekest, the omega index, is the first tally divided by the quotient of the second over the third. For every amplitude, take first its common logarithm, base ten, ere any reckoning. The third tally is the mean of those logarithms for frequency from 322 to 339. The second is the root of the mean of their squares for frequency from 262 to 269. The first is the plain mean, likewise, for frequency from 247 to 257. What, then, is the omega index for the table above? 0.32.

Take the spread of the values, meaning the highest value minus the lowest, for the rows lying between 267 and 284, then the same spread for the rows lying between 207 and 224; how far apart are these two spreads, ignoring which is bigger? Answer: 0.11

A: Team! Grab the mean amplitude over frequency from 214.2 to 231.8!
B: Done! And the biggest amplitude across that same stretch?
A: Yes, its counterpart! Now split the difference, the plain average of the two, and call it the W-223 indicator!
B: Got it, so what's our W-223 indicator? 1.67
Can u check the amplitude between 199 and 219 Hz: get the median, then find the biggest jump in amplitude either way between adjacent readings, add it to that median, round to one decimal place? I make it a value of 2.0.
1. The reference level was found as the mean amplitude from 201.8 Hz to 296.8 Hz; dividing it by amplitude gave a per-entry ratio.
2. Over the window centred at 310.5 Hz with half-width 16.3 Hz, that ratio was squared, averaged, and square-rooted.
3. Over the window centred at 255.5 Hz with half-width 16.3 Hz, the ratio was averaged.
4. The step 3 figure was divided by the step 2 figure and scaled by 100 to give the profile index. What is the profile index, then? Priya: 100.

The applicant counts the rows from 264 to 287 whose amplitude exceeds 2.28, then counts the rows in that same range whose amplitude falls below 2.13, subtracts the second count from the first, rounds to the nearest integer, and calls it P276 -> 3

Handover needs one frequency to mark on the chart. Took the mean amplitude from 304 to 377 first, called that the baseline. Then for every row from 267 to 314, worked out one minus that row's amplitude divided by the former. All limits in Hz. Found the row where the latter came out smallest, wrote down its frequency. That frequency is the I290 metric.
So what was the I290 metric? 290.5 Hz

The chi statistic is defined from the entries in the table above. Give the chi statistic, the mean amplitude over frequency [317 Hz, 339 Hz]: 2.11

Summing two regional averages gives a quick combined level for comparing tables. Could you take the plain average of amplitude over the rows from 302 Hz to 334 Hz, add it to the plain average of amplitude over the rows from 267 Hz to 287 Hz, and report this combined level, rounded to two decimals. 4.45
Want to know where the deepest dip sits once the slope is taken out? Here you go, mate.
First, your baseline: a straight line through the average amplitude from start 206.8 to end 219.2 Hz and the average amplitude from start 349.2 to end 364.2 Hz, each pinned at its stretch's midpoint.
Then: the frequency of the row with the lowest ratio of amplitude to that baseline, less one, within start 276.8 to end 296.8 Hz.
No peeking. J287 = 278.0 Hz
